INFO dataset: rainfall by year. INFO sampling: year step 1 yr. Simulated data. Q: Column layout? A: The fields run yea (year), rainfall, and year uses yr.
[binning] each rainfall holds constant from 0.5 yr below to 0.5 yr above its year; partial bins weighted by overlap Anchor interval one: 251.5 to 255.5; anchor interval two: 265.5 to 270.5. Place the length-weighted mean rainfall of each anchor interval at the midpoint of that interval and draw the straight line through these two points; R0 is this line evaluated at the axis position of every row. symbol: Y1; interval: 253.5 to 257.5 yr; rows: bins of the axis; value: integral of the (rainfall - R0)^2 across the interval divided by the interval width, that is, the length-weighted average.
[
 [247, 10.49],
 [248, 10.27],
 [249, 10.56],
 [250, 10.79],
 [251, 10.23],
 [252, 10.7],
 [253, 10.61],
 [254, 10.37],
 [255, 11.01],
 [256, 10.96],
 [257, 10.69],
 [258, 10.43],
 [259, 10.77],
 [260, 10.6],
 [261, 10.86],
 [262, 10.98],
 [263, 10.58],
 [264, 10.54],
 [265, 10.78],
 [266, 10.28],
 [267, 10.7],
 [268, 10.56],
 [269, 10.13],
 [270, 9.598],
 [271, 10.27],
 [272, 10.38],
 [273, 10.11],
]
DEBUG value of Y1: 0.093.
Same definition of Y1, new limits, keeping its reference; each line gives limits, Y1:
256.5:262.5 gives 0.096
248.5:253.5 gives 0.066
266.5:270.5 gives 0.159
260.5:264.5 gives 0.133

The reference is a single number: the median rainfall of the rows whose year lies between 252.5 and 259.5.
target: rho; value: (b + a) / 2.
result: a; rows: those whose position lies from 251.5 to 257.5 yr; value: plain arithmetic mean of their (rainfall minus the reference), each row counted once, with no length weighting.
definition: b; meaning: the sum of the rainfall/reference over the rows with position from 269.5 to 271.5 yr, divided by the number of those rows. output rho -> 0.48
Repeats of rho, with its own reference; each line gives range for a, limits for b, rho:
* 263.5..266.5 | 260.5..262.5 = 0.43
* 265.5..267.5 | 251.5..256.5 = 0.40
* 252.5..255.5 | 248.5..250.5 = 0.49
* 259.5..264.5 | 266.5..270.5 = 0.49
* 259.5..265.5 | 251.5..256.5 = 0.52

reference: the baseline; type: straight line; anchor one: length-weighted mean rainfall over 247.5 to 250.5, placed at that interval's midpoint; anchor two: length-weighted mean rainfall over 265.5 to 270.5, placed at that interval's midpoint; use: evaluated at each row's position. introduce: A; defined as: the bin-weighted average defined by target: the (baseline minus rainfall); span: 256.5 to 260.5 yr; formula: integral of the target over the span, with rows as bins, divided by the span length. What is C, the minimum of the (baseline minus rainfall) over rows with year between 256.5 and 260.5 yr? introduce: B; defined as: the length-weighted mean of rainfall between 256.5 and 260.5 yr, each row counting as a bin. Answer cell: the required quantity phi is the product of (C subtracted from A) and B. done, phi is 1.6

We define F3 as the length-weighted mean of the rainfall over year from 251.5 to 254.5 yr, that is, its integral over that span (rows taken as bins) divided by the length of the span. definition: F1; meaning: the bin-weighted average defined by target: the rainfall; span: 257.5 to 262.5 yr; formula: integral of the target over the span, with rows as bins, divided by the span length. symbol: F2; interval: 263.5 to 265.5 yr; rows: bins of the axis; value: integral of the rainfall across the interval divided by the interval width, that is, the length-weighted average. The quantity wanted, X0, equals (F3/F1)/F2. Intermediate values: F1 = 10.7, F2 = 10.7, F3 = 10.6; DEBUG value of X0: 0.0923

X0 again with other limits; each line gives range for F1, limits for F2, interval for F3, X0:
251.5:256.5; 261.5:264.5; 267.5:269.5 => 0.0901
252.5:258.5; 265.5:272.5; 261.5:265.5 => 0.0977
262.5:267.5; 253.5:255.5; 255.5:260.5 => 0.0946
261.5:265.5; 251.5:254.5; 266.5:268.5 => 0.0939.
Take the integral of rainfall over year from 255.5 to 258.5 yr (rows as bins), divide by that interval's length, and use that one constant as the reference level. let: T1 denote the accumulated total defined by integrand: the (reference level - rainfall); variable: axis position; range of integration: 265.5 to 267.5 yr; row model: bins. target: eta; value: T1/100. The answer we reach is 0.0041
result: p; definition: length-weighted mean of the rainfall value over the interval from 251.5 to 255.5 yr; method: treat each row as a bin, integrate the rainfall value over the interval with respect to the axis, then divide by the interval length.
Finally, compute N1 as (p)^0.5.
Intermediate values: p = 10.7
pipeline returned 3.267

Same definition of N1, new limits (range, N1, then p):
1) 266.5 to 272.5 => 3.205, 10.3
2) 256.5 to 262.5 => 3.274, 10.7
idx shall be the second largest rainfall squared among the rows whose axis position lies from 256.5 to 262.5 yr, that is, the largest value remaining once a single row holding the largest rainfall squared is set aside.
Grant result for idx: 118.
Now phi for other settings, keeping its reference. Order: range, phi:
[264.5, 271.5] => 4.2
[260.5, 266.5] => 3.1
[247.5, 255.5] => 5.2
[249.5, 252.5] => 2.1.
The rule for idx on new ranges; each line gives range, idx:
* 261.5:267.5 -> 116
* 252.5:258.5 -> 120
